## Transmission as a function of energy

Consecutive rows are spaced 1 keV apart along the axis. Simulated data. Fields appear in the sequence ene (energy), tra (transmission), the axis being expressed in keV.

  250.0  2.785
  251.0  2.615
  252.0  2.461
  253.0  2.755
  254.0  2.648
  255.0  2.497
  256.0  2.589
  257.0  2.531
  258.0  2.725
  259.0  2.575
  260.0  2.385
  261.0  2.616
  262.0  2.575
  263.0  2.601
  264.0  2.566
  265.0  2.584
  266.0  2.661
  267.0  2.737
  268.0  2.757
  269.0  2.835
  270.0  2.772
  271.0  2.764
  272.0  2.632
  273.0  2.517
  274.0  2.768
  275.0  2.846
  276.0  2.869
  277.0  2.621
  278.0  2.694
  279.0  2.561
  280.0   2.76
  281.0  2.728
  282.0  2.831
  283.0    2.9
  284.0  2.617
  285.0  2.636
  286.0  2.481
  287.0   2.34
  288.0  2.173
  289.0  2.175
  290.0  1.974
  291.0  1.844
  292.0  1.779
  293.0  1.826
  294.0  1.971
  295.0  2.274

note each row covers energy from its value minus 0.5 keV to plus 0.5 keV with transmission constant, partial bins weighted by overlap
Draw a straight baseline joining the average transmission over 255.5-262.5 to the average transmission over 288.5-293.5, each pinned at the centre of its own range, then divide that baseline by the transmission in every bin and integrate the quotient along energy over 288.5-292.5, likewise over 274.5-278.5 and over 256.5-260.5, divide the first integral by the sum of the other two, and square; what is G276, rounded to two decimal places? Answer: 0.30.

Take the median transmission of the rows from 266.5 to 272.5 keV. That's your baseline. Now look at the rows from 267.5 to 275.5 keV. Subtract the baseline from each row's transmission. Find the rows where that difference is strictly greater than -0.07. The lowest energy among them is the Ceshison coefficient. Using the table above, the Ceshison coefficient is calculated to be 268.0 keV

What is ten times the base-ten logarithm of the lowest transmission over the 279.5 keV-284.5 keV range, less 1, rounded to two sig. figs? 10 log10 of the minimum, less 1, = 3.2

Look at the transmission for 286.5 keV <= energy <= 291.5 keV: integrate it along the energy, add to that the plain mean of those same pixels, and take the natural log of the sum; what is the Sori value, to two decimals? 2.53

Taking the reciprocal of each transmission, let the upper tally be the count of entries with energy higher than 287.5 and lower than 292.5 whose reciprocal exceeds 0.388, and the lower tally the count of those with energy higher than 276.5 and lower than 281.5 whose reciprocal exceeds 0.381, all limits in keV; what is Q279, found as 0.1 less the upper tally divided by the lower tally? -2.4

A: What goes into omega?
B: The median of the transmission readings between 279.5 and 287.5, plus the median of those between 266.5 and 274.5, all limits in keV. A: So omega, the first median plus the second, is 5.44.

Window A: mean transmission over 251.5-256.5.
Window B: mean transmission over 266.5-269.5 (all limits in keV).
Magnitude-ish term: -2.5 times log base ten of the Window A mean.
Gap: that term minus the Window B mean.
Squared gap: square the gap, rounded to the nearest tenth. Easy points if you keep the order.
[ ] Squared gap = 14.5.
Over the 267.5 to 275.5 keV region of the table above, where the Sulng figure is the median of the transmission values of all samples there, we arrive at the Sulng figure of 2.77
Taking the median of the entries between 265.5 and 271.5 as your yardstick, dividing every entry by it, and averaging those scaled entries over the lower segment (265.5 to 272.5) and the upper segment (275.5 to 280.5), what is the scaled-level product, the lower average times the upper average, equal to 0.970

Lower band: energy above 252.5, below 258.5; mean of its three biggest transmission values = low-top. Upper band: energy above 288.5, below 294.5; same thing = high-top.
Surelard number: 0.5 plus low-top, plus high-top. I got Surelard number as 5.2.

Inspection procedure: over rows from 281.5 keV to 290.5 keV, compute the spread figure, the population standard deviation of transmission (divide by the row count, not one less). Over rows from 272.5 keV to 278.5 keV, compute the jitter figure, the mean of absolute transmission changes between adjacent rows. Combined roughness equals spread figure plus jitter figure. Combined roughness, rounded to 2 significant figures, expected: 0.43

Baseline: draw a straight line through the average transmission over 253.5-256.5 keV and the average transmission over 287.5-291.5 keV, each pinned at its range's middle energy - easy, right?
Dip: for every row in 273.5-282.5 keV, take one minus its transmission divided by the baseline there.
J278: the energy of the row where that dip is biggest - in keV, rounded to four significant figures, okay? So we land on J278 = 279.0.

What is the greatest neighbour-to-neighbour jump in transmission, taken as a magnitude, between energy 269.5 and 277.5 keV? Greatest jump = 0.25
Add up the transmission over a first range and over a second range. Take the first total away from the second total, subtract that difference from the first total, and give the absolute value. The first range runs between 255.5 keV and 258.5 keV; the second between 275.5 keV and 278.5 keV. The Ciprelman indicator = 7.5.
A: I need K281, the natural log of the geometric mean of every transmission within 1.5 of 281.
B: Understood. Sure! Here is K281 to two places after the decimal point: 1.02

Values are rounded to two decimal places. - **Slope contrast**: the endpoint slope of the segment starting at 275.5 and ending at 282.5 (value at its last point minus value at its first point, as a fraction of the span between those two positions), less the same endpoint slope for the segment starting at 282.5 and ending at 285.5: 0.13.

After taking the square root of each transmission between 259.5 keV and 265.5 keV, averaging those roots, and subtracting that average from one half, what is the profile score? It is -1.10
